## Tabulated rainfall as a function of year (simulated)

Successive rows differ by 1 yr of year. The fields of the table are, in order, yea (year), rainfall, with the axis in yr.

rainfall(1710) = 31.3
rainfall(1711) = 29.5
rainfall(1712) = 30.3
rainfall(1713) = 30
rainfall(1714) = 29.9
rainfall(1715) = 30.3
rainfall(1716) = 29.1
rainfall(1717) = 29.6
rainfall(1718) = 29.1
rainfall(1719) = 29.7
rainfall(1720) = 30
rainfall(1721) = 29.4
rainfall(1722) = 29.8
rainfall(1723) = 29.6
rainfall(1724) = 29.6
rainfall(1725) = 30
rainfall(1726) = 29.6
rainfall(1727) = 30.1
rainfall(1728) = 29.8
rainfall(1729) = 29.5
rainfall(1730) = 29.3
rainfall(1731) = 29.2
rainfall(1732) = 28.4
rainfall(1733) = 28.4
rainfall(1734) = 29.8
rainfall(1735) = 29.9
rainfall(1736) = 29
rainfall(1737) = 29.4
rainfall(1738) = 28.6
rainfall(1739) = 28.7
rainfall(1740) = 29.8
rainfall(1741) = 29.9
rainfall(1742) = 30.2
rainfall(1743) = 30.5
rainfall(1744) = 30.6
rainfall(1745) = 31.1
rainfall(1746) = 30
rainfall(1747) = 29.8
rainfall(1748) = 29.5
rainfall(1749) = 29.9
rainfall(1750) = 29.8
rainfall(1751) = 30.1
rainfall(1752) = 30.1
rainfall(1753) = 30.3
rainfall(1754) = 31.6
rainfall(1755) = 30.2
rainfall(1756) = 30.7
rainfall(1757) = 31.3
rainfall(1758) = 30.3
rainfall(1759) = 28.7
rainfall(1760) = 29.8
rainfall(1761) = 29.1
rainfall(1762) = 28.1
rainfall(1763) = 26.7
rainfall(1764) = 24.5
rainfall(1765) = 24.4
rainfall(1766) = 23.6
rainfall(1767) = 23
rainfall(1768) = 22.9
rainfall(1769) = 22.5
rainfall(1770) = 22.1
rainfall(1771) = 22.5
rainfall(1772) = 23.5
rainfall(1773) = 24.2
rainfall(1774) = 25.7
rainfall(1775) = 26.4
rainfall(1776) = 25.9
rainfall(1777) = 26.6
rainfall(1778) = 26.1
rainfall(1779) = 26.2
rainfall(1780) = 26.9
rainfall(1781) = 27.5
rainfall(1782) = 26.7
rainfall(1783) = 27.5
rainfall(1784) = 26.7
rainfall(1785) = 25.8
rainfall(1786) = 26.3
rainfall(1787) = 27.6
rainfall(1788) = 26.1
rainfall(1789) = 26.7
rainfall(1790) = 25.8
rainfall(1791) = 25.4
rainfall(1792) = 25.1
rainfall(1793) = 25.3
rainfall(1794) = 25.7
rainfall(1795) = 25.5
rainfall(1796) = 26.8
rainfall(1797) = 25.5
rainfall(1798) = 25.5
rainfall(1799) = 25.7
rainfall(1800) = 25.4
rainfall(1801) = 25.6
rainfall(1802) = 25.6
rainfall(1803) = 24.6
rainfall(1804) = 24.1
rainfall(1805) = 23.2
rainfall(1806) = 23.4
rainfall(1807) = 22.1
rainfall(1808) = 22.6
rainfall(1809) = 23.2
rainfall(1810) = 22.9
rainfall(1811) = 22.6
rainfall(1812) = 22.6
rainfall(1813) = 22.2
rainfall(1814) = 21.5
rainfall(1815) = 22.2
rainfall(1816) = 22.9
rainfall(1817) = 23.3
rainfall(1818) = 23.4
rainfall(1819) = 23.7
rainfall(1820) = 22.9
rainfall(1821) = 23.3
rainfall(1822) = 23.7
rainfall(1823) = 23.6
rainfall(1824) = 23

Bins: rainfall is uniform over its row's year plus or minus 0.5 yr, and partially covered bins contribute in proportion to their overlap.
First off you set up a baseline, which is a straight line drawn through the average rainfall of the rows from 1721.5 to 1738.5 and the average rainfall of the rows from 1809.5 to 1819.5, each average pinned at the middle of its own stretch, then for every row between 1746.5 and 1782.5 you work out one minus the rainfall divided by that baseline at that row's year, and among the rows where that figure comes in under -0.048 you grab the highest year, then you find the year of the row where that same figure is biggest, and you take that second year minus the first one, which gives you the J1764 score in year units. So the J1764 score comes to -12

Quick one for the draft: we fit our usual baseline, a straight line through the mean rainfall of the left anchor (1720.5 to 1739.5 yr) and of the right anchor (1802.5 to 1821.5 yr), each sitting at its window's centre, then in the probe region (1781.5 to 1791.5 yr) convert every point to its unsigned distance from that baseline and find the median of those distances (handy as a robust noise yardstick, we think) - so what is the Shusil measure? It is 1.33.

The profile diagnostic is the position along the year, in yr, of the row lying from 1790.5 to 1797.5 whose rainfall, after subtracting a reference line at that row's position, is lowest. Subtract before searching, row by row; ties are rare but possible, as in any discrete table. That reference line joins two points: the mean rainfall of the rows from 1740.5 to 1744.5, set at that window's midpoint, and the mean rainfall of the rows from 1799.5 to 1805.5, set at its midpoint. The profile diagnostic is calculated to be 1792 yr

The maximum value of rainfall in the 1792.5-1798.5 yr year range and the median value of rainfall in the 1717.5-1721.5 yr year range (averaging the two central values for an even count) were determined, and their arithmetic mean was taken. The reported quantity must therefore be 28.2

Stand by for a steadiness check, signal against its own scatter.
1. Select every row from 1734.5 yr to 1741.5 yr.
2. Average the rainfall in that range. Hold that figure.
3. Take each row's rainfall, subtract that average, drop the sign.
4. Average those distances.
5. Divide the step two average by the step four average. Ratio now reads 61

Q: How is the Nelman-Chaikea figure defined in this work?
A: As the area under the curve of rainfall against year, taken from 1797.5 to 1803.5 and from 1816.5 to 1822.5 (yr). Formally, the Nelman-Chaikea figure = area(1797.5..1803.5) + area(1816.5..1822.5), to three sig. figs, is 293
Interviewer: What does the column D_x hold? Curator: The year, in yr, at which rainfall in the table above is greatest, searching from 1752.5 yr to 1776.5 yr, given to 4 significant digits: 1754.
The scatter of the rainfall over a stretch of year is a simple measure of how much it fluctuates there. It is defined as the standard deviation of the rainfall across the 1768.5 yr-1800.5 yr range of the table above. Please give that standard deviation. 1.4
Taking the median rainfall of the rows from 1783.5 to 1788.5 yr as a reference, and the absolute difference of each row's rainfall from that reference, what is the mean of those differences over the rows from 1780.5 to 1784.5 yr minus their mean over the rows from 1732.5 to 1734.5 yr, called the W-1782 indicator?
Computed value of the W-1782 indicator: -2.0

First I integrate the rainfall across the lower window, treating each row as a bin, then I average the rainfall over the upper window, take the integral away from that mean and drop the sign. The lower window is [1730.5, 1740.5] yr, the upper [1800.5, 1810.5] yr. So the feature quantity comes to 267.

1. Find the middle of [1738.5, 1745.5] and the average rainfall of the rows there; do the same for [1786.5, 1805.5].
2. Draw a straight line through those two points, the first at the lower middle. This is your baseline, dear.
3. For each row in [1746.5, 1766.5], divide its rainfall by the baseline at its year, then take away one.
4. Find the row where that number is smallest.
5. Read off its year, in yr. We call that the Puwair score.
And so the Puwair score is 1766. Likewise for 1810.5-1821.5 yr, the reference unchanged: 1814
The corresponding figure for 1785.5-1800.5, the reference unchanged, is 1792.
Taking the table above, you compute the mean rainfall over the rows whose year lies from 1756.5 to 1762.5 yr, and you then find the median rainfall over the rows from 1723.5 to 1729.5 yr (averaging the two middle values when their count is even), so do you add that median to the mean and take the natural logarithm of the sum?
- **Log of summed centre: 4.08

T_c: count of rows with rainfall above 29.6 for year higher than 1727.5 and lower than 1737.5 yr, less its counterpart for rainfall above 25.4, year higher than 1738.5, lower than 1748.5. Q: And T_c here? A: -7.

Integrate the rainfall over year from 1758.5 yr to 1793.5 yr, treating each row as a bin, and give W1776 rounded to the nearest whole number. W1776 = 902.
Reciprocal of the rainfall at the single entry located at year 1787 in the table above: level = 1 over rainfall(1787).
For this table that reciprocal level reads 0.036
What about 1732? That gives 0.035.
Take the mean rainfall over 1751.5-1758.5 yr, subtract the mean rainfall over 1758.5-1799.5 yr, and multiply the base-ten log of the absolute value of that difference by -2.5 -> -1.7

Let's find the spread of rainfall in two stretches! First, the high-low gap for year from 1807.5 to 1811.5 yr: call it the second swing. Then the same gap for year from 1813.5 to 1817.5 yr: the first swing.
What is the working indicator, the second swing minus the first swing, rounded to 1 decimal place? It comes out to -1.2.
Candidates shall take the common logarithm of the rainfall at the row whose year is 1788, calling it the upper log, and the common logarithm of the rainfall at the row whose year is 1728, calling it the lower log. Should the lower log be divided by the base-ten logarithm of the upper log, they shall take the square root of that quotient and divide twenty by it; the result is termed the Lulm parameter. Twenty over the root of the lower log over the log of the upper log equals 6.41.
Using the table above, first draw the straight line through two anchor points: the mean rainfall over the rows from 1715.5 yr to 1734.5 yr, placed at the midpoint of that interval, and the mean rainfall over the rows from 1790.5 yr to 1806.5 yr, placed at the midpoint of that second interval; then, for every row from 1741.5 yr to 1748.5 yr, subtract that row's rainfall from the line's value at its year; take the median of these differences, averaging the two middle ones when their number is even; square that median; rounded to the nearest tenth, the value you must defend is 3.1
